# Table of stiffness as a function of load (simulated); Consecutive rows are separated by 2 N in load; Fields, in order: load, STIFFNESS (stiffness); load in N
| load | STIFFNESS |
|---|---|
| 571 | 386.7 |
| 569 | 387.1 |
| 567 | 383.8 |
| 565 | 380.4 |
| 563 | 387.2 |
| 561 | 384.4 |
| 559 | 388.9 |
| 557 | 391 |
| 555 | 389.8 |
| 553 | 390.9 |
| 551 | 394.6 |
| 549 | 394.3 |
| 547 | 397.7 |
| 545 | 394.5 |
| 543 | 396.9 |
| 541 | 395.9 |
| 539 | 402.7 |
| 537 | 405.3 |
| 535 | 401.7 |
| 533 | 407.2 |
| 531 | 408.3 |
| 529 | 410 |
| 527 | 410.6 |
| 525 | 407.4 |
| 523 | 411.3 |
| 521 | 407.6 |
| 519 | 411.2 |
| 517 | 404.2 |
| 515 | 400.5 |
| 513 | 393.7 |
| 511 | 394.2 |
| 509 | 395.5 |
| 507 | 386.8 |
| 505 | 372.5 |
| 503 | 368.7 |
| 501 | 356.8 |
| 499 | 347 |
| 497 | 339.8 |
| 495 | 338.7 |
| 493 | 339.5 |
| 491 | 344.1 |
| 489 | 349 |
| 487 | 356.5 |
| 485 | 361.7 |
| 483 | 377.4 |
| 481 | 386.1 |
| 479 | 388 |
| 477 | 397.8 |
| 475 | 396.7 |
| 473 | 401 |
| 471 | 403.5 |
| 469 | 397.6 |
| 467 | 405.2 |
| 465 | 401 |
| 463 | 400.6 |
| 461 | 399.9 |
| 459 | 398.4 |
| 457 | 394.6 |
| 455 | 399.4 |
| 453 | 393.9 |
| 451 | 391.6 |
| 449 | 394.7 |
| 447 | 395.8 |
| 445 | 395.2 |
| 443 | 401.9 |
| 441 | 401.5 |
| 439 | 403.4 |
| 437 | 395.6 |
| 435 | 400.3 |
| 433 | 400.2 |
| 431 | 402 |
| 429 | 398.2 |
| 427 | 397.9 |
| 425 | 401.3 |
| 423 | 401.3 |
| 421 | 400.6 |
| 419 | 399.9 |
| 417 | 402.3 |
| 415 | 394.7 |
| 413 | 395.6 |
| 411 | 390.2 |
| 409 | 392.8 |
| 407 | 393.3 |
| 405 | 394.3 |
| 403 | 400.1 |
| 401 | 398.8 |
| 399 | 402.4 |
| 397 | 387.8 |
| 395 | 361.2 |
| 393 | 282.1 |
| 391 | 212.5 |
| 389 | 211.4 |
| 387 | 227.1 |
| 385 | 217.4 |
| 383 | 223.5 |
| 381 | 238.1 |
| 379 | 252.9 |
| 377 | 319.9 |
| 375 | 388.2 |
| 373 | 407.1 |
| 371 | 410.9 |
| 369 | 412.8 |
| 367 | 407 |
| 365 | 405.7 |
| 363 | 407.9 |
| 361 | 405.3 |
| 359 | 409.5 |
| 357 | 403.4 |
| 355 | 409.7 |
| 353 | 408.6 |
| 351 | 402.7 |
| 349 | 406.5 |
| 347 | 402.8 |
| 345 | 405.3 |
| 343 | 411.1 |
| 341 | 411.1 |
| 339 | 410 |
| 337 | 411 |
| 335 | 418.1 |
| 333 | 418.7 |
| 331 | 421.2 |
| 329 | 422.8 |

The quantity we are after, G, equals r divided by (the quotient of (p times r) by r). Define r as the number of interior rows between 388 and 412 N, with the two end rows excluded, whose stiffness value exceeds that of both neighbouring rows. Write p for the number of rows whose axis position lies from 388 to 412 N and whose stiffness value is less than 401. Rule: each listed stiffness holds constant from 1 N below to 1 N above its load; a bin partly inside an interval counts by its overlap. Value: 0.18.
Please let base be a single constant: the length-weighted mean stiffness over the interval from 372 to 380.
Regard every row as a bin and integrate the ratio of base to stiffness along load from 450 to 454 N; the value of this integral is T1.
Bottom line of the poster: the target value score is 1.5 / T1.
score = 0.431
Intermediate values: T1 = 3.48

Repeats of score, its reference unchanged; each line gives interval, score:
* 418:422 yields 0.439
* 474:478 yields 0.436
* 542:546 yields 0.434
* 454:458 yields 0.435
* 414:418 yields 0.437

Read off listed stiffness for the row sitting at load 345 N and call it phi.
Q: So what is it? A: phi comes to 405.3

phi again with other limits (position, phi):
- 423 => 401.3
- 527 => 410.6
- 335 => 418.1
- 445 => 395.2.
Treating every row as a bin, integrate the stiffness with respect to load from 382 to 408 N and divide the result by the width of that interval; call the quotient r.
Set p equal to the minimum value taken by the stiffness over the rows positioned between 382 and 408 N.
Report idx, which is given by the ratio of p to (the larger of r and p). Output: 0.67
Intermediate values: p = 211.4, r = 316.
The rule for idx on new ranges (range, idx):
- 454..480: 0.97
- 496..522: 0.89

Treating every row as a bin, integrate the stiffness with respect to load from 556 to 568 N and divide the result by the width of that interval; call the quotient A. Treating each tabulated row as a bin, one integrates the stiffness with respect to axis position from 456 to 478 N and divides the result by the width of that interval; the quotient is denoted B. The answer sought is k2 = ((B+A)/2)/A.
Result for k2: 1.02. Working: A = 386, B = 400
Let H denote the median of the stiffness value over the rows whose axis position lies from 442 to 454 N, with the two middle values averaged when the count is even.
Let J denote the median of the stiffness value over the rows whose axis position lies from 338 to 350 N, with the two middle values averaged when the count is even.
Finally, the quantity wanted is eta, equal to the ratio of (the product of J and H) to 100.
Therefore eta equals 1612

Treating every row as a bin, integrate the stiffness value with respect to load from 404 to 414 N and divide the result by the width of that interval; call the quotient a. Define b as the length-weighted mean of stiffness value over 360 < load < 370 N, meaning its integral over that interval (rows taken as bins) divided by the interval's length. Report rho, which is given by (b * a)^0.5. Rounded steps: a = 393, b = 408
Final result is 400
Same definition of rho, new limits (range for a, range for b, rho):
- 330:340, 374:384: 344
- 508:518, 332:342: 406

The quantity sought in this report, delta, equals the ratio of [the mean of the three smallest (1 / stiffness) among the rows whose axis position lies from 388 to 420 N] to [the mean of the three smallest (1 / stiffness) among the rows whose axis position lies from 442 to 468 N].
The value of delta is 1.00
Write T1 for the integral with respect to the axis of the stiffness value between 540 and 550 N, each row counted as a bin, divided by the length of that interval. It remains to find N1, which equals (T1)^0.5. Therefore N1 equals 19.9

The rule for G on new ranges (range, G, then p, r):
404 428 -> 0.22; 9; 2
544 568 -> 0.33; 12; 4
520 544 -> 1.50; 2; 3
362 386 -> 0.17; 6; 1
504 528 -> 0.50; 6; 3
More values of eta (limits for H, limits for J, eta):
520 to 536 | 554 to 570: 1579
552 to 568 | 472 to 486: 1506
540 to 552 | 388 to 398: 1115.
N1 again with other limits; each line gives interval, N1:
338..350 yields 20.2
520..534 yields 20.2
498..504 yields 18.9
